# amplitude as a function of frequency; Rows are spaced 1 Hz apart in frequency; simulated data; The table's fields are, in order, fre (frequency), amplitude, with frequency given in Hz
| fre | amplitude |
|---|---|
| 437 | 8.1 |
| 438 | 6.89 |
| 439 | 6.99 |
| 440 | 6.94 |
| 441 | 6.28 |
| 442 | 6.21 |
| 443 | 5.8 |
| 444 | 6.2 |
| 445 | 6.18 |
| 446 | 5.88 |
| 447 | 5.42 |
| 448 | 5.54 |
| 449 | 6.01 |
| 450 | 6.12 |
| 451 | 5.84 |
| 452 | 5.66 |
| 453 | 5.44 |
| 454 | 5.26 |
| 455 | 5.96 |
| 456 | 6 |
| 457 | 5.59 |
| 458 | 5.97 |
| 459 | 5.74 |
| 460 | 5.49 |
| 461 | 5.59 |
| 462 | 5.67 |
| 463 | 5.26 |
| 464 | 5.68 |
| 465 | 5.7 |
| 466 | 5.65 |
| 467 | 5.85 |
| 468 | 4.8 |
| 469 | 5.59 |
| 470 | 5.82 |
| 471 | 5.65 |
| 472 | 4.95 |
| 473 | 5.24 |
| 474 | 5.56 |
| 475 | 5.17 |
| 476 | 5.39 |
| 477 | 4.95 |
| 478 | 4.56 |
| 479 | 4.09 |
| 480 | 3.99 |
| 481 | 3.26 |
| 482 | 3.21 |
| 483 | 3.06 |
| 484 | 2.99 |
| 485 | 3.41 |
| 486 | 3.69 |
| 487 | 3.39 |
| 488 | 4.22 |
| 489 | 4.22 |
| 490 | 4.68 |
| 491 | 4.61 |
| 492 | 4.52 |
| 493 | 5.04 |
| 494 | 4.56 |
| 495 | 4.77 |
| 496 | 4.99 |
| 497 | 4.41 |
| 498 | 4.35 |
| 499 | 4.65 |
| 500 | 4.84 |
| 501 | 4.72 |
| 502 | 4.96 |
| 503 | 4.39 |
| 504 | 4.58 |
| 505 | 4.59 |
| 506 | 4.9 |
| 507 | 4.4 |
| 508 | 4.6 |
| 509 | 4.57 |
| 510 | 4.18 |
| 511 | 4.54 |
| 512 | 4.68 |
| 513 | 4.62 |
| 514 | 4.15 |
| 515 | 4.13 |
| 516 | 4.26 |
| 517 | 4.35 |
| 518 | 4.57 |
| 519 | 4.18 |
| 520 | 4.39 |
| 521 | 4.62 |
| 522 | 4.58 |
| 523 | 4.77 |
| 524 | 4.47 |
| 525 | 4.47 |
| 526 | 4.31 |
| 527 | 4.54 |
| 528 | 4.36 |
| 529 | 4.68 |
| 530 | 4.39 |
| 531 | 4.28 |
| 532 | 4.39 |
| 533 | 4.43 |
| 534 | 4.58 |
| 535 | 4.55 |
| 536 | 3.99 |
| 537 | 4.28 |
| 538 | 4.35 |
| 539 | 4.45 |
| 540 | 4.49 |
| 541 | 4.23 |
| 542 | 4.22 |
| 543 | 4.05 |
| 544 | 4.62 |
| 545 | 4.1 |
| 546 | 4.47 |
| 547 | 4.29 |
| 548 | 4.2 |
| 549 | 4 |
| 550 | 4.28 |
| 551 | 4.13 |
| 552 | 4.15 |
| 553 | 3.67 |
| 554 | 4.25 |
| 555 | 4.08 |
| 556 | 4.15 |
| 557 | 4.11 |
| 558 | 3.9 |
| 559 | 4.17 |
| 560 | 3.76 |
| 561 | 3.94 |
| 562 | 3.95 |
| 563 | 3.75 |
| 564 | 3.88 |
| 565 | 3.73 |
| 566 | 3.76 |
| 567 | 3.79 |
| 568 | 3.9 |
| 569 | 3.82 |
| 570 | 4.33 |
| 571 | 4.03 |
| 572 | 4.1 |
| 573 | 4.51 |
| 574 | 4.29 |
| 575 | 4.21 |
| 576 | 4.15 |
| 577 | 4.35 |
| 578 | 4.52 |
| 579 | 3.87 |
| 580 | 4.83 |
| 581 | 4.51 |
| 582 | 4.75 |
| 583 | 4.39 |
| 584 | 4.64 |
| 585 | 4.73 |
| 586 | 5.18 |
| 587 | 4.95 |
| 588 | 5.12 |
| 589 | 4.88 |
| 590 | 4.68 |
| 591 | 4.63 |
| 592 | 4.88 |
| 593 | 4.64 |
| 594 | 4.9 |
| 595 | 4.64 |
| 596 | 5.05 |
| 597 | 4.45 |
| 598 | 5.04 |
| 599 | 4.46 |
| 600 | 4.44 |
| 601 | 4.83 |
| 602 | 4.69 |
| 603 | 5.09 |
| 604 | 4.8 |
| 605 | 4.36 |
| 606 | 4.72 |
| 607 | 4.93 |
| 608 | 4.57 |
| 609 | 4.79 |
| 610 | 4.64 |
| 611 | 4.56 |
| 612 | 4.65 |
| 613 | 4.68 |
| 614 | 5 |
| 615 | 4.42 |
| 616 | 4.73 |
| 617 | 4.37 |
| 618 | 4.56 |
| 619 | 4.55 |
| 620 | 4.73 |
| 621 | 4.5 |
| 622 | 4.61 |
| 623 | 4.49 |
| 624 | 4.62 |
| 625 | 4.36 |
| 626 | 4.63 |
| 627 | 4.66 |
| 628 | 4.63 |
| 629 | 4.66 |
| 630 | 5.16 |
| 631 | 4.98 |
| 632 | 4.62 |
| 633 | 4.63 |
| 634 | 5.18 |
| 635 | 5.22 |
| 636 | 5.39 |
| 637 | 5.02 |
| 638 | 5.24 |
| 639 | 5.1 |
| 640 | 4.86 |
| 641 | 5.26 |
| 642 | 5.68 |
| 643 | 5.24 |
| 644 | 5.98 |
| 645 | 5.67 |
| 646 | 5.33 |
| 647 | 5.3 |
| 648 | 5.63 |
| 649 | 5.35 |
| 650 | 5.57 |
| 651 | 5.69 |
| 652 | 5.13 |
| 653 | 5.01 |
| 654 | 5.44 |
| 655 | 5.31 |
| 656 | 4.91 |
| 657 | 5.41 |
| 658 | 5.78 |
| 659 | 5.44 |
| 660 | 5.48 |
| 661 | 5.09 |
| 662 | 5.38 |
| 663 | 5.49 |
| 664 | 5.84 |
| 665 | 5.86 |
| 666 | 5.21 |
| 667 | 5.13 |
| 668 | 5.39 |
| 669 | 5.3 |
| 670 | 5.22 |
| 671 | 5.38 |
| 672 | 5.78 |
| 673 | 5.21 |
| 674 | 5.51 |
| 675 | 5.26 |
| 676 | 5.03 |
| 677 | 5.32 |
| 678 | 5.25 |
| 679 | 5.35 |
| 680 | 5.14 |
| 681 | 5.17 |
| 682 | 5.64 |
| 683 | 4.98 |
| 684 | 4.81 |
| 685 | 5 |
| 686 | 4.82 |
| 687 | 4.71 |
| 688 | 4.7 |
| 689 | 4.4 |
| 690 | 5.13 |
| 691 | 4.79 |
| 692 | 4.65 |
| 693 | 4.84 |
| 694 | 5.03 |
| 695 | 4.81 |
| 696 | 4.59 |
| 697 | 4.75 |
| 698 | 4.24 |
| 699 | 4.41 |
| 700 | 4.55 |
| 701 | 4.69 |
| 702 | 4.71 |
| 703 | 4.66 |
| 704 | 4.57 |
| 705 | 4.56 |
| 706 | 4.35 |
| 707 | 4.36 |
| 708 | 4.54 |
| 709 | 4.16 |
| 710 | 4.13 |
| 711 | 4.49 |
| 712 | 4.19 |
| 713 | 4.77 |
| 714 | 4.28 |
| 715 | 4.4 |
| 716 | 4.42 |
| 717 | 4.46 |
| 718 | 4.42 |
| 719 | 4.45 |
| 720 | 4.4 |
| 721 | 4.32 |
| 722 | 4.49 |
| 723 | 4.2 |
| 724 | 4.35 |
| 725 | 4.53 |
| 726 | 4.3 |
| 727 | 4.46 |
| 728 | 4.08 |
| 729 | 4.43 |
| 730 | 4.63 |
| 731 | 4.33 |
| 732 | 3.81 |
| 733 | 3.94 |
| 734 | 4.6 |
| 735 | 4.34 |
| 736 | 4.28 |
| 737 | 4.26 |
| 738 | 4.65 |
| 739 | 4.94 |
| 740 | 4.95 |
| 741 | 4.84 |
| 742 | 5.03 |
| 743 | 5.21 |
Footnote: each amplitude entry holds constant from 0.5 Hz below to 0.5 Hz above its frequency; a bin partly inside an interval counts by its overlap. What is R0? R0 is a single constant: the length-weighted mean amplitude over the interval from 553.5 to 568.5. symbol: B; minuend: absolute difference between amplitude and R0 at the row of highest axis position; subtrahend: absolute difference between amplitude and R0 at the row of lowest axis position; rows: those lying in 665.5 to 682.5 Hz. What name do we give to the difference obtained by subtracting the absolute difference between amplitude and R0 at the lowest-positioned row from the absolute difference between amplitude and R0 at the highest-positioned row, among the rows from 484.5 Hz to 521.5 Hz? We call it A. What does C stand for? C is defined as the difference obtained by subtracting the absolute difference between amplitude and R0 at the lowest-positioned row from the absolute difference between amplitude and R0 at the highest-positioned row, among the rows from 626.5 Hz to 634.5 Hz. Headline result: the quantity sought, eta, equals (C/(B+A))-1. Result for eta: -0.10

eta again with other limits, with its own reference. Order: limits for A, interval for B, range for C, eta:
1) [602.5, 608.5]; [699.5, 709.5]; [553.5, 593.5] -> -1.43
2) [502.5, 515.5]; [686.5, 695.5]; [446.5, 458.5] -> -4.44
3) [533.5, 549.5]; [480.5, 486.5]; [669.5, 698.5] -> -0.03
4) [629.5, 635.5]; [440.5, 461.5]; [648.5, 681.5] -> -0.71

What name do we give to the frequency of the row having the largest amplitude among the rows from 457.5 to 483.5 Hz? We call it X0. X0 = 458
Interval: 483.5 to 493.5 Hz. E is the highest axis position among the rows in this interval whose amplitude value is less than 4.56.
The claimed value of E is 492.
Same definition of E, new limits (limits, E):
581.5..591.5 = 583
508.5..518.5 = 517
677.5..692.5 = 689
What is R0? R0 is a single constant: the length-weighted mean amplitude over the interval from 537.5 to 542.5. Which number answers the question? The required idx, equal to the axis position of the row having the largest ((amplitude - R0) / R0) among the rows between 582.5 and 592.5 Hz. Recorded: 586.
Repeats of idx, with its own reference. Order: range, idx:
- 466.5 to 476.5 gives 467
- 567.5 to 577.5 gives 573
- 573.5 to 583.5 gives 580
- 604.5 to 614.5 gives 614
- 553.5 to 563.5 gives 554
